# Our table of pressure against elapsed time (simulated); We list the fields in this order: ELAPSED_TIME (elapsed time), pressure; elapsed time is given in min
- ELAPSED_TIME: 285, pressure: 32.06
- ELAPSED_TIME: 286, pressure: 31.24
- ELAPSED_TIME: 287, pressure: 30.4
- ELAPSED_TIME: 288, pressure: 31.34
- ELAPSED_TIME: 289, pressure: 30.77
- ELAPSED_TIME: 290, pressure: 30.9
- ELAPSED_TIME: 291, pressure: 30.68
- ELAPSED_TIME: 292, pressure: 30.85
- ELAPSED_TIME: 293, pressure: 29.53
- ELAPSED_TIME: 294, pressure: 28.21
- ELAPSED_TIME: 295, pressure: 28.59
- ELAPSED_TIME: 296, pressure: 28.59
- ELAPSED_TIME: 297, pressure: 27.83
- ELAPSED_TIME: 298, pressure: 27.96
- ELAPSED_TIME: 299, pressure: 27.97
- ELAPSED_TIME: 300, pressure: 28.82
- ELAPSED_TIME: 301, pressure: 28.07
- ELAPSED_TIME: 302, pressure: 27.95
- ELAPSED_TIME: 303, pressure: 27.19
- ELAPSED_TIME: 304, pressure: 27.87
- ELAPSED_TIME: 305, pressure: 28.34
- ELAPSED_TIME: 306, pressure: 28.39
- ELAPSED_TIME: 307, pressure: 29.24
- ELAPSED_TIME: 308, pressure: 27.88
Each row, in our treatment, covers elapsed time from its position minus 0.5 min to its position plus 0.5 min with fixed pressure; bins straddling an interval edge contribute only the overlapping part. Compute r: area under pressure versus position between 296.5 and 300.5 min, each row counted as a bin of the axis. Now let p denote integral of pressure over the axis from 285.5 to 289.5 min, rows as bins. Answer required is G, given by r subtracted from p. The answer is 11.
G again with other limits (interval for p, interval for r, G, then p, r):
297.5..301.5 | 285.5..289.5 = -11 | 113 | 124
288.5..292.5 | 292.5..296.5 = 8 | 123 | 115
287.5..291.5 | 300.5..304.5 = 13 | 124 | 111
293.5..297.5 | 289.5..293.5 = -9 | 113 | 122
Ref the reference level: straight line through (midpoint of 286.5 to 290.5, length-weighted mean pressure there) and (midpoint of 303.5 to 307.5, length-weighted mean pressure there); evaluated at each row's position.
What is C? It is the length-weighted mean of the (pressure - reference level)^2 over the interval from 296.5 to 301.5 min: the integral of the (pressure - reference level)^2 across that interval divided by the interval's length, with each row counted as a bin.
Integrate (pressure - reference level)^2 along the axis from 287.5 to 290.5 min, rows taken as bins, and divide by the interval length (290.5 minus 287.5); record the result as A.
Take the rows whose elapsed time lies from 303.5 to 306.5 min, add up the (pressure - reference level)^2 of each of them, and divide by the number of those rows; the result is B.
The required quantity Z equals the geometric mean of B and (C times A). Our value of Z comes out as 0.18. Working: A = 0.1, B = 0.23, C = 1.79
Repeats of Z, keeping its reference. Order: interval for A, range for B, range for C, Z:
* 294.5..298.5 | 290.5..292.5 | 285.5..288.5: 0.25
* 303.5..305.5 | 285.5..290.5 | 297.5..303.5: 0.27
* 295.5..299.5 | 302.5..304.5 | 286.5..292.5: 0.77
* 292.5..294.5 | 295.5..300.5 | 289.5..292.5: 0.65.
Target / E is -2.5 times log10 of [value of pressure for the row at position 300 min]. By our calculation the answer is -3.65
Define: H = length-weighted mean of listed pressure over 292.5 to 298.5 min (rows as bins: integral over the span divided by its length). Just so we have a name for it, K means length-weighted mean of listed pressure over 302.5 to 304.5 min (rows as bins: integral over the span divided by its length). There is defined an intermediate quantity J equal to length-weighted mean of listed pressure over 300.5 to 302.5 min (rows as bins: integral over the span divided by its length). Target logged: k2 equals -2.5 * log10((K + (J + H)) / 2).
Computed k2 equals -4.06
